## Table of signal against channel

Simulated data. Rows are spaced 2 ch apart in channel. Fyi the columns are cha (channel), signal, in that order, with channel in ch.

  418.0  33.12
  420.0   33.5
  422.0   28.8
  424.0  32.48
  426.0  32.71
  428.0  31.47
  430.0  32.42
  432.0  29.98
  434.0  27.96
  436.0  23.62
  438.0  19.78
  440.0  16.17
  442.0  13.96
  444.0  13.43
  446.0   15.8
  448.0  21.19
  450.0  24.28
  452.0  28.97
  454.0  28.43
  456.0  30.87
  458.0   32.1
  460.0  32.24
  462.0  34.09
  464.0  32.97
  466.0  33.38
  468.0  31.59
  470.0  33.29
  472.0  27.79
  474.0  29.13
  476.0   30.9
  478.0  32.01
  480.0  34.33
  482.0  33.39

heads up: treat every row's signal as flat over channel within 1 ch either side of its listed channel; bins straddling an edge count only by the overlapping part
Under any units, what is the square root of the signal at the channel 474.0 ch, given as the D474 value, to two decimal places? 5.40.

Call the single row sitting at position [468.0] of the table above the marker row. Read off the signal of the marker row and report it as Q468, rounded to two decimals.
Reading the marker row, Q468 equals 31.59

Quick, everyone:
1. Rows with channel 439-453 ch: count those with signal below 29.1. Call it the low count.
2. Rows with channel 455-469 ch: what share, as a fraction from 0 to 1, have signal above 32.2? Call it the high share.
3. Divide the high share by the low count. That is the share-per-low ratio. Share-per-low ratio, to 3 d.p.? 0.082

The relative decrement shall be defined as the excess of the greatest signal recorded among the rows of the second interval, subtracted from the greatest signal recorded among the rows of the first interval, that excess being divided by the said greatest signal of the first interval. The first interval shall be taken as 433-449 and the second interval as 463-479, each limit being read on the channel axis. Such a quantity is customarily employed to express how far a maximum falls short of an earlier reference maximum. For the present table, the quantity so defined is -0.19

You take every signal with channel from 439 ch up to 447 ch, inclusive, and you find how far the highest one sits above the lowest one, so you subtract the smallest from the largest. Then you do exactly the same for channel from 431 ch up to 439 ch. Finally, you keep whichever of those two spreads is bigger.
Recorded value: 10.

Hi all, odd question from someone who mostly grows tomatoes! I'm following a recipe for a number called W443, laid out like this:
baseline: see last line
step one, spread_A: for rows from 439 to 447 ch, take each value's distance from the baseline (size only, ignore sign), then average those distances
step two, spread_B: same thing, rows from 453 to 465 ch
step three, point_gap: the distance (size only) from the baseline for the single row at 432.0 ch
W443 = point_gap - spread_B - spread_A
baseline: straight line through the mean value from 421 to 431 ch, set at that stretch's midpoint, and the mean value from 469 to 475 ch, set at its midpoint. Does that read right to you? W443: -17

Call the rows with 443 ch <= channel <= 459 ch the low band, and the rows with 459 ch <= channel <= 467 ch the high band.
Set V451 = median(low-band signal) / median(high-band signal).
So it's 0.79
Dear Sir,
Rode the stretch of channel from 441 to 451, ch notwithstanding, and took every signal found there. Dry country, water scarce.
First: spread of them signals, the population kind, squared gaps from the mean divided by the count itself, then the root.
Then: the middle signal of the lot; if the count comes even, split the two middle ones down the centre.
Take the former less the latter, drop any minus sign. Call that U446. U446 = 12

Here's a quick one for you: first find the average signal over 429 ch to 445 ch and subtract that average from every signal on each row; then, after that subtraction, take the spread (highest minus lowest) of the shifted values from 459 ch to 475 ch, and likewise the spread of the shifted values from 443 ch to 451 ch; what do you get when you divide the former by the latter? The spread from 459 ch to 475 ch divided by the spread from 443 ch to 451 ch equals 0.58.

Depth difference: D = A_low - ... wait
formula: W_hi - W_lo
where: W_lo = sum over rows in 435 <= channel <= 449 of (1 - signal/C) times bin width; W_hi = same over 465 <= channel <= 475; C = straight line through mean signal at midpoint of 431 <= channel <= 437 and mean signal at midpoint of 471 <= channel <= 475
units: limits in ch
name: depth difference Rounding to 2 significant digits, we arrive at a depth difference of -5.9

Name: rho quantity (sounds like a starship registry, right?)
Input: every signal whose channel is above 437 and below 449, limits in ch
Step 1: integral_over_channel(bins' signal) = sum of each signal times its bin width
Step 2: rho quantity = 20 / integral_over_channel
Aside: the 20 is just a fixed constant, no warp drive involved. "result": 0.0997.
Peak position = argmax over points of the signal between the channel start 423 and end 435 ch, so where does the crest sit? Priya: 426.0 ch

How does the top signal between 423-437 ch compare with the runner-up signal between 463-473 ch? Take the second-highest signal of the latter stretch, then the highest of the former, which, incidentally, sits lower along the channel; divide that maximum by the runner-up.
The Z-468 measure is 0.98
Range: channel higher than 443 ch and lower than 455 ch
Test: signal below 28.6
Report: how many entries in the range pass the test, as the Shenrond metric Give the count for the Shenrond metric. 5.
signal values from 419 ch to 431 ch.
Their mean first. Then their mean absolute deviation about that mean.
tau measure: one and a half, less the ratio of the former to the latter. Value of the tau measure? -26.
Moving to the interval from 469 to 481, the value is -14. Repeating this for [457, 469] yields -42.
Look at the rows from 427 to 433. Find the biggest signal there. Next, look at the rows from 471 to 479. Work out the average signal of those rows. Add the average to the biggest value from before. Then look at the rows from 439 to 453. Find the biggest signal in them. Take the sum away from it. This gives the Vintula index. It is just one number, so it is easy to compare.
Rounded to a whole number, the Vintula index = -33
